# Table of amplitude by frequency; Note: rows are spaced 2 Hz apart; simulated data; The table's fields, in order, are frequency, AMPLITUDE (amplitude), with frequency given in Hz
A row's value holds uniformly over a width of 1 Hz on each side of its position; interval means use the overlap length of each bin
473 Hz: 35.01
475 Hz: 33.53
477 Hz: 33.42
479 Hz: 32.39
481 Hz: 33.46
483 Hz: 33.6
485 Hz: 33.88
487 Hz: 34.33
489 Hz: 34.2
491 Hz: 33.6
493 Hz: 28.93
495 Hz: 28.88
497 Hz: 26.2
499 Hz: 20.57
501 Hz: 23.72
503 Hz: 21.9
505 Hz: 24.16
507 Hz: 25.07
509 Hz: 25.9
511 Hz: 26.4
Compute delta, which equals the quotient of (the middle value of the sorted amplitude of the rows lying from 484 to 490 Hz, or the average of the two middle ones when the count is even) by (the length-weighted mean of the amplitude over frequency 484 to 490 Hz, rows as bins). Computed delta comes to 1.00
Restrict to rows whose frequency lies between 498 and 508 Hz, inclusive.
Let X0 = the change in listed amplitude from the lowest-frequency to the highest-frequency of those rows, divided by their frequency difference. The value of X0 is 0.6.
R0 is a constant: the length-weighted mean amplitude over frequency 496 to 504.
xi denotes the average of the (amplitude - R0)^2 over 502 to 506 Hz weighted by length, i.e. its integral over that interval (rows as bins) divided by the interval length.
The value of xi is 1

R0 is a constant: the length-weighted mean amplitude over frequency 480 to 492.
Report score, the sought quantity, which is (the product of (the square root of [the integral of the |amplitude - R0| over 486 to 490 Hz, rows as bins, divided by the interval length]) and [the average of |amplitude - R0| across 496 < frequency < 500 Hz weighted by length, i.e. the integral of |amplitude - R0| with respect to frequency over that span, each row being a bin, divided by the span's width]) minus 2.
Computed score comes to 5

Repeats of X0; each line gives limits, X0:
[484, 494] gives -0.6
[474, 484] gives 0.0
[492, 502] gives -0.7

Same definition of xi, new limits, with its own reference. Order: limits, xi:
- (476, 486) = 105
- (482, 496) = 93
